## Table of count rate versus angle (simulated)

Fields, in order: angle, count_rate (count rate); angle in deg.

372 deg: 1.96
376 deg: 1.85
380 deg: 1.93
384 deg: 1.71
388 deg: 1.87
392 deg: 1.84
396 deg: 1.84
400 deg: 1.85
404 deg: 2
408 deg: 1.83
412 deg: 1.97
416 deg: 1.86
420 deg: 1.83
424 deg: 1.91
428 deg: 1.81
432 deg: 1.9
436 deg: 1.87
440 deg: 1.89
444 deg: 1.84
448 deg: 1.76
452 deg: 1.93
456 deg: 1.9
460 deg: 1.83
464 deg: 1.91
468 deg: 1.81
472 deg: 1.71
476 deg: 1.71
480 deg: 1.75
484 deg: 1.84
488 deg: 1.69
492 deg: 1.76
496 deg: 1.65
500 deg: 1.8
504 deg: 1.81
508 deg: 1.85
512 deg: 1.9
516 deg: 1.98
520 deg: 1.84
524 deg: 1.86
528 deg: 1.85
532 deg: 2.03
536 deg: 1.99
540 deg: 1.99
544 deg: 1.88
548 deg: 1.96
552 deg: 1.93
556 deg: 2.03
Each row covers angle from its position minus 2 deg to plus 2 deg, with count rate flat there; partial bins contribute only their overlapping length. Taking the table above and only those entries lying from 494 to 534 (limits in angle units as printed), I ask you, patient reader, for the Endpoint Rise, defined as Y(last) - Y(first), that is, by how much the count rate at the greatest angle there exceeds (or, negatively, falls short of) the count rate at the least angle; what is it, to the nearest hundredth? 0.38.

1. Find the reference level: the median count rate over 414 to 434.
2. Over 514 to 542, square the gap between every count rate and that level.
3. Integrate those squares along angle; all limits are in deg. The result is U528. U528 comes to 0.31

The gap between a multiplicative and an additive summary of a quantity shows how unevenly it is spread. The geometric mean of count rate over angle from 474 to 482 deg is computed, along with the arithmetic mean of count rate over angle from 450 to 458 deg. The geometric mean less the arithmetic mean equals -0.19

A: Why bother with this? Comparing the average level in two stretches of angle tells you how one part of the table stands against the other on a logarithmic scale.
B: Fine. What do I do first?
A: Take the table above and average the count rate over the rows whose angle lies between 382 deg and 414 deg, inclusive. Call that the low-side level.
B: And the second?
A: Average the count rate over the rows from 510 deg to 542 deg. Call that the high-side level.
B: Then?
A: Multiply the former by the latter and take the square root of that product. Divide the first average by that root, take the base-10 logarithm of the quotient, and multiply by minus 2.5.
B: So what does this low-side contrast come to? 0.019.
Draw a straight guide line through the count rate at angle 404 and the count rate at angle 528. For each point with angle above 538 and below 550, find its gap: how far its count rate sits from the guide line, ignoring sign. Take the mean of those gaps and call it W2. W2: 0.11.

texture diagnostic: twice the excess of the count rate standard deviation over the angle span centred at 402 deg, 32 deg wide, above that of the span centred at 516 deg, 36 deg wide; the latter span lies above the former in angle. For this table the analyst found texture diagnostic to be -0.025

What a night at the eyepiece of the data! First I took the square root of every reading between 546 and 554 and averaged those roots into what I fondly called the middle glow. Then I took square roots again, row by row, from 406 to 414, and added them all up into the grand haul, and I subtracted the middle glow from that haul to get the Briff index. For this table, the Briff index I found 1.36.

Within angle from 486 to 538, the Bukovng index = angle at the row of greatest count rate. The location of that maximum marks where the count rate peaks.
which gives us 532 deg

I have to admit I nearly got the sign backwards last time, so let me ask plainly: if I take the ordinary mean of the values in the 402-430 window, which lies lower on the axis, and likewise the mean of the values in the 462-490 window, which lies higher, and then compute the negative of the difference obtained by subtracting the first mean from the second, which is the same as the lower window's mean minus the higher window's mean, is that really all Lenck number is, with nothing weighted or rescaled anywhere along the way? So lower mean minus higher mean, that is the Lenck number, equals 0.11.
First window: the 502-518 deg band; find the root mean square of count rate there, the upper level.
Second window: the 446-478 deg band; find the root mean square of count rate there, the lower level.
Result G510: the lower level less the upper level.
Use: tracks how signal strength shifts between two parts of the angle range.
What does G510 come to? -0.06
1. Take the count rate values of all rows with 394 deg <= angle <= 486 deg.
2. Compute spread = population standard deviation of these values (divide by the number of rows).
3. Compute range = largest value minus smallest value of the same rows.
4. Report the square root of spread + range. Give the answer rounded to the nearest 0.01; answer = 0.60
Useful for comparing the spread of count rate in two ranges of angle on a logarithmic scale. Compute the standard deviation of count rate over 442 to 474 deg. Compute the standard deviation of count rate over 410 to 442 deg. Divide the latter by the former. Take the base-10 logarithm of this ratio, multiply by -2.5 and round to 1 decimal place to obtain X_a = 0.5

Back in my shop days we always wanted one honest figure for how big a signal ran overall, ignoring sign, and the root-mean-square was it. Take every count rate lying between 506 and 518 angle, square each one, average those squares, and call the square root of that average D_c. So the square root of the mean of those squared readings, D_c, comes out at 1.91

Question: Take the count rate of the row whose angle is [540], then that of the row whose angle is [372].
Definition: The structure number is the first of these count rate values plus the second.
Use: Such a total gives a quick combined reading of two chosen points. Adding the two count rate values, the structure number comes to 3.95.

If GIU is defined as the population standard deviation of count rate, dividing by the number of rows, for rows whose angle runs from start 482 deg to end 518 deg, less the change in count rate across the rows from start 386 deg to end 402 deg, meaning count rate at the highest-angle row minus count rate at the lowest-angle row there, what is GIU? 0.12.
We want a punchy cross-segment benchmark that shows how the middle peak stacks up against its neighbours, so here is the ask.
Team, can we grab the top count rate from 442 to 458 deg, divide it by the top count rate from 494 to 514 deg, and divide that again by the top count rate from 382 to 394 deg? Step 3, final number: 0.543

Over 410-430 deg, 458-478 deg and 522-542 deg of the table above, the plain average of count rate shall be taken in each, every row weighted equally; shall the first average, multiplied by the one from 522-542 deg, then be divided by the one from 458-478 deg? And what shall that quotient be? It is 2.03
